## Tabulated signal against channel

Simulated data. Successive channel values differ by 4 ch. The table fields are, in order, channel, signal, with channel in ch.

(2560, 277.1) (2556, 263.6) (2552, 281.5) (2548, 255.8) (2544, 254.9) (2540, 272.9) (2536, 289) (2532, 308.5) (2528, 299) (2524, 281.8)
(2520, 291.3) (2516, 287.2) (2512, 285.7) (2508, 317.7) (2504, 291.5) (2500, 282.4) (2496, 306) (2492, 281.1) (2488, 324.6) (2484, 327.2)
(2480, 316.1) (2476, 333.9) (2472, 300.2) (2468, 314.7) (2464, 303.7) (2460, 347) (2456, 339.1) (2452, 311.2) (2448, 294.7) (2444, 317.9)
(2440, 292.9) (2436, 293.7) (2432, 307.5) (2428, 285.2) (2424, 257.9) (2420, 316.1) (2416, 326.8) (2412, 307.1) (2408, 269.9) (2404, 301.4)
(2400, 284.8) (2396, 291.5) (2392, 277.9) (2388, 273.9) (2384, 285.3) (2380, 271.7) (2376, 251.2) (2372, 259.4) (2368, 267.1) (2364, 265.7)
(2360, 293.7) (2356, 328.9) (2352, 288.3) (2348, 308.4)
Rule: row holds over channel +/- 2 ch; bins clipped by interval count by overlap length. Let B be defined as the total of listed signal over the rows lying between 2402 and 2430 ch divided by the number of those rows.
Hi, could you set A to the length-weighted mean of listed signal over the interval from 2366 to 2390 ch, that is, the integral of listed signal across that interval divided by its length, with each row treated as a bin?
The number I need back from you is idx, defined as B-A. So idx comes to 27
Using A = 268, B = 295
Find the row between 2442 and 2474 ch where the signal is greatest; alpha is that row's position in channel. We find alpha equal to 2460 ch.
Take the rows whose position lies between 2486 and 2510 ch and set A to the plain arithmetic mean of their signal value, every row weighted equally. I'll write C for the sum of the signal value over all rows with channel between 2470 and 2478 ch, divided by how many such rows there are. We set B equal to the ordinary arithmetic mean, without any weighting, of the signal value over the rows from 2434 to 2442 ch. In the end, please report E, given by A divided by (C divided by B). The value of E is 278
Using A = 301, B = 293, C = 317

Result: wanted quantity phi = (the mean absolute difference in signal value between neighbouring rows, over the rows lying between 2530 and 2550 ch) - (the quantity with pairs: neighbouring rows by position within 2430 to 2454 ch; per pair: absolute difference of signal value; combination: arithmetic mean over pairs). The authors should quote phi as -2.2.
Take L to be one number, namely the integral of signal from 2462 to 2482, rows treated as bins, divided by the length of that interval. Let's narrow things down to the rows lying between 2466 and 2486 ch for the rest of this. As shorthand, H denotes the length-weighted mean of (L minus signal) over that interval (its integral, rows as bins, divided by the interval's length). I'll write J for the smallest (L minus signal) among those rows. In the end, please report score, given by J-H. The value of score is -15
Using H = -5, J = -20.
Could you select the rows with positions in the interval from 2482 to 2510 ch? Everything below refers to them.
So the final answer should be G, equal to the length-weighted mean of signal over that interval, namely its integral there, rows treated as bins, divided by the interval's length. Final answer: 304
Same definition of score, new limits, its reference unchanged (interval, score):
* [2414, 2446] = -27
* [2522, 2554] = -28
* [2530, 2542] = -18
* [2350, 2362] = -25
